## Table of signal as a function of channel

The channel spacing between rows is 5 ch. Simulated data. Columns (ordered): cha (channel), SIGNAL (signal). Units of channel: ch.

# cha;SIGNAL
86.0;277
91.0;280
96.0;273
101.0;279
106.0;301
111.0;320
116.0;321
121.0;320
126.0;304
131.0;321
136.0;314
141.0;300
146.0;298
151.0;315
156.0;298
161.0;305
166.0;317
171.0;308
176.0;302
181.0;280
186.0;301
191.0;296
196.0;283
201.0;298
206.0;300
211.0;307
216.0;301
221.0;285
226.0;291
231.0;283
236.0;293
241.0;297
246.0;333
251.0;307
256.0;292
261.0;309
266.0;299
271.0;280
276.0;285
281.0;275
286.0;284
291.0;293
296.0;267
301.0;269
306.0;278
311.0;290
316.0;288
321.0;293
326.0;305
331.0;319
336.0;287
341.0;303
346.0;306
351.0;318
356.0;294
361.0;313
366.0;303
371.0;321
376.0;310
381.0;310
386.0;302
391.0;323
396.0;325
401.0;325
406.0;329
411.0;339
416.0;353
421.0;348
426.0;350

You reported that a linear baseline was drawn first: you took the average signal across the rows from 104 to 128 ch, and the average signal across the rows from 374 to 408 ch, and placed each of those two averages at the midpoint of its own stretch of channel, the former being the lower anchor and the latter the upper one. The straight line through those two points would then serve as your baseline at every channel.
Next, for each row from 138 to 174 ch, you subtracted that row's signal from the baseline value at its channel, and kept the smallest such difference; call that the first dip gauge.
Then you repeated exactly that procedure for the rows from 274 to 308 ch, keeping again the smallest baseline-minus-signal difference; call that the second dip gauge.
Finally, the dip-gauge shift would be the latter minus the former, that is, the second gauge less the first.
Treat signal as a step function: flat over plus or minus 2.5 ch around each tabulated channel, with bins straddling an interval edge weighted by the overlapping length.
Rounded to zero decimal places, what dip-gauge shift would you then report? 26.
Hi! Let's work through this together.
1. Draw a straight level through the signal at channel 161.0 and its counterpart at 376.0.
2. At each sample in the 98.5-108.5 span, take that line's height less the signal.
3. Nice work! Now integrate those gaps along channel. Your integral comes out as 137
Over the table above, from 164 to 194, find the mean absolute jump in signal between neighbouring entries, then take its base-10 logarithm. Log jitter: 1.10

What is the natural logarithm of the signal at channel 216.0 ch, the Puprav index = 5.71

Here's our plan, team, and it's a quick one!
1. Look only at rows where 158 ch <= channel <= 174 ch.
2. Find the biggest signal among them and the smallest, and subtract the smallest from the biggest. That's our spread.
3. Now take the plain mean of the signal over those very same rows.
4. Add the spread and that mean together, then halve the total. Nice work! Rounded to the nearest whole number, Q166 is 161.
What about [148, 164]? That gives 162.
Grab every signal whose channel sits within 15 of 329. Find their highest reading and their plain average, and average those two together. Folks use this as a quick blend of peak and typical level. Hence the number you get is 309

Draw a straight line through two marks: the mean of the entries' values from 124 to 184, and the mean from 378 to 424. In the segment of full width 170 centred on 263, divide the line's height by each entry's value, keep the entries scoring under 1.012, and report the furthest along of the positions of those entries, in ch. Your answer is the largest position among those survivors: 331.0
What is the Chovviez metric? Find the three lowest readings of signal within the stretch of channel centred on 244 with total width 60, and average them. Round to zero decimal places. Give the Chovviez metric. 283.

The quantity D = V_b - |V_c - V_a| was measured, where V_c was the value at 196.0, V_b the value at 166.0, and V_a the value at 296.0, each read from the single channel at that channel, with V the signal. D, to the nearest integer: 301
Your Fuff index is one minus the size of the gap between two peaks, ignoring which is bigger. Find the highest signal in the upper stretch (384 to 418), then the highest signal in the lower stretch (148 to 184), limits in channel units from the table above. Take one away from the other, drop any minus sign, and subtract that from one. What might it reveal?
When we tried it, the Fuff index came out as -35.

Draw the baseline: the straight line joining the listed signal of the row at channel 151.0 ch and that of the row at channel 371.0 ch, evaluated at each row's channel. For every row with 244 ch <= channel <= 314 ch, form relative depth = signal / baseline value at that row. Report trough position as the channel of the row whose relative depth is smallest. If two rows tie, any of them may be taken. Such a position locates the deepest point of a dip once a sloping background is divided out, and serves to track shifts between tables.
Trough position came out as 296.0 ch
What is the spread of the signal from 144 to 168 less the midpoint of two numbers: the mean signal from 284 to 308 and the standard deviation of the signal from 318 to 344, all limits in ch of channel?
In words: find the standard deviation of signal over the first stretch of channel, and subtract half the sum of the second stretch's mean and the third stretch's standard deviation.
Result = -136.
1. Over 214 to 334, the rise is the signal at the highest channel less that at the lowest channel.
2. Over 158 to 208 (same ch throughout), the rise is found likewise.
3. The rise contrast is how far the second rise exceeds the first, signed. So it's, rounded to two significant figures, -23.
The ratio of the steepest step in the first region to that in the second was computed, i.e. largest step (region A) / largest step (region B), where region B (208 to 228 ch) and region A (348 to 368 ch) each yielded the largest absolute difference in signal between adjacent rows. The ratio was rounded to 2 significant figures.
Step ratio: 1.5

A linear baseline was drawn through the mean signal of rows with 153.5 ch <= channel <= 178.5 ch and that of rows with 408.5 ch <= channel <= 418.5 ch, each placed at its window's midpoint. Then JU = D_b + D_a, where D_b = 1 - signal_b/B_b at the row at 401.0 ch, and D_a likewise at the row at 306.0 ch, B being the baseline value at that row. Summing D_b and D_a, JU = 0.21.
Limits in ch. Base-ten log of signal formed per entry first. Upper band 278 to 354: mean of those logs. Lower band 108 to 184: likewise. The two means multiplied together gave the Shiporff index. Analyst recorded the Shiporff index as 6.13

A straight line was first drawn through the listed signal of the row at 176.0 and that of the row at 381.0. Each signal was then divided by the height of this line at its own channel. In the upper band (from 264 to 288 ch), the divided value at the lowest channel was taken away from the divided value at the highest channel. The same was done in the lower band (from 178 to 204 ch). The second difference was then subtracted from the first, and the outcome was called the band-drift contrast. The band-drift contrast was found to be -0.11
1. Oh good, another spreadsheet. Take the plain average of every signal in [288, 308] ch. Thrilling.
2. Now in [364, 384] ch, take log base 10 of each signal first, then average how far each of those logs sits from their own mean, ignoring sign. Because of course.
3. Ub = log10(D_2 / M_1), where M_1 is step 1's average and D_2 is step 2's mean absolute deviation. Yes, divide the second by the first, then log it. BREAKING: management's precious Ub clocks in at -4.60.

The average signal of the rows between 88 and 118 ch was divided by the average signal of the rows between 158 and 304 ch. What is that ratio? 1.00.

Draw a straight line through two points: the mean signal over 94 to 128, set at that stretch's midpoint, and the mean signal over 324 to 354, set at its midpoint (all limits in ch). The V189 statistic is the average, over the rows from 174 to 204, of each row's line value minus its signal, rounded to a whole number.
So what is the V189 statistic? 11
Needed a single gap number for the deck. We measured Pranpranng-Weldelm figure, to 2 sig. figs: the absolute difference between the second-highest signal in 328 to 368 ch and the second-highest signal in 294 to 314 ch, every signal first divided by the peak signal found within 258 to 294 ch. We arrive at 0.13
